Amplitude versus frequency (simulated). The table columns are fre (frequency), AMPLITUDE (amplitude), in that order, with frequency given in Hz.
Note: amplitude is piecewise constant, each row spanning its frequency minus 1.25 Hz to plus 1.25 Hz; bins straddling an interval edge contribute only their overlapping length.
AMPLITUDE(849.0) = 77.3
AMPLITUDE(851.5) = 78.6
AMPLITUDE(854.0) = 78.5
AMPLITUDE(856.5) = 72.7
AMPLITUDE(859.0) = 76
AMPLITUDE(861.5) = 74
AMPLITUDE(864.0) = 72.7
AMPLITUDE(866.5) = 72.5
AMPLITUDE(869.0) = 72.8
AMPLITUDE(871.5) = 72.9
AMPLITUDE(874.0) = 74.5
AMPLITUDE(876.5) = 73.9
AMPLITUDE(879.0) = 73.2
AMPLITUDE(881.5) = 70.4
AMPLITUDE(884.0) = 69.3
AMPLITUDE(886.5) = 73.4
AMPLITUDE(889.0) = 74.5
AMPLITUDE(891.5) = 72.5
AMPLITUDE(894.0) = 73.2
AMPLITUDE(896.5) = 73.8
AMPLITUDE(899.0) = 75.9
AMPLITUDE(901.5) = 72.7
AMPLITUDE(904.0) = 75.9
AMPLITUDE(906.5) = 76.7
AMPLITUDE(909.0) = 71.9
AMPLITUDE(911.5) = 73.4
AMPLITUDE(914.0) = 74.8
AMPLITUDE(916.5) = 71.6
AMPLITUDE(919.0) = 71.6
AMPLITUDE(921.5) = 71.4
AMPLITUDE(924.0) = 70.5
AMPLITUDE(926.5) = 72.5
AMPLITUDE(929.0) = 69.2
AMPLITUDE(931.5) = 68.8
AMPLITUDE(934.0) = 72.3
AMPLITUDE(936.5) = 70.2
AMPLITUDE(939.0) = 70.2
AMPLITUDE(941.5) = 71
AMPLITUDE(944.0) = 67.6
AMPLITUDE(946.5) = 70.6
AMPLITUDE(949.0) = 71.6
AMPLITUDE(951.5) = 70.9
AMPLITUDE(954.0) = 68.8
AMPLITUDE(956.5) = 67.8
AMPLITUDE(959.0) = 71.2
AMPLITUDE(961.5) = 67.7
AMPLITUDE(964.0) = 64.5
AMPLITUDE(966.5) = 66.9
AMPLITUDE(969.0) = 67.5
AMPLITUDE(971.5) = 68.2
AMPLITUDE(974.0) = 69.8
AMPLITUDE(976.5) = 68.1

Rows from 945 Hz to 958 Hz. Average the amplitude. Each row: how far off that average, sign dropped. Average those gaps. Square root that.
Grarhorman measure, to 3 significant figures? 1.15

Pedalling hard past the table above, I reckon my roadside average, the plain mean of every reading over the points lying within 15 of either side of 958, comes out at 68.6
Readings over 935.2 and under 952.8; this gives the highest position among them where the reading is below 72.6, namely 951.5 Hz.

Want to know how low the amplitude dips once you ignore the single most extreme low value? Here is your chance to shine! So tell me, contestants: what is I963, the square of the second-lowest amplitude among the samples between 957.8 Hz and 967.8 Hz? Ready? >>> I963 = 4476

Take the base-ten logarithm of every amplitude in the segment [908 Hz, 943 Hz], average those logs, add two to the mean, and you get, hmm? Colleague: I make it 3.85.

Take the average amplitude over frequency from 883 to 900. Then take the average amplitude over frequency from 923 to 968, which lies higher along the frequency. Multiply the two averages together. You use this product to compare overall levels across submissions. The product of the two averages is 5095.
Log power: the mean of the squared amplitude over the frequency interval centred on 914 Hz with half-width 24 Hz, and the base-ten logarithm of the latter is 3.722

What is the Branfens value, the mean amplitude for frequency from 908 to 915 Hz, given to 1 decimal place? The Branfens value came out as 73.4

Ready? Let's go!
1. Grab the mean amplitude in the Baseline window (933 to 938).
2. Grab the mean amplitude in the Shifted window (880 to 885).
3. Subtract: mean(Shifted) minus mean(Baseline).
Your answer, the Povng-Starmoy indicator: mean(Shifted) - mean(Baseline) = -1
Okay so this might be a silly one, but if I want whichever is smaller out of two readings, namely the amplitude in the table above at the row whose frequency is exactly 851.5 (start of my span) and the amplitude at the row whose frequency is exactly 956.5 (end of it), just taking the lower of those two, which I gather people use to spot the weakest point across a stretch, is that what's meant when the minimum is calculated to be 67.8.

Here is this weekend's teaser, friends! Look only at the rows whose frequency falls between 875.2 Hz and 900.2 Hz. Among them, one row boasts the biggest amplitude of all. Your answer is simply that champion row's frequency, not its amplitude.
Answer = 899.0 Hz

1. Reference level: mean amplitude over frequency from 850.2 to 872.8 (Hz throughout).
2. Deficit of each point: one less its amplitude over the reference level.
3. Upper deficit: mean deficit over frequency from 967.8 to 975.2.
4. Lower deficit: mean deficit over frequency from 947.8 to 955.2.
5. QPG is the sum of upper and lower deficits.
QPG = 0.136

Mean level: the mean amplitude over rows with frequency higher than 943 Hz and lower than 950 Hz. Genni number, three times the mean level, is 210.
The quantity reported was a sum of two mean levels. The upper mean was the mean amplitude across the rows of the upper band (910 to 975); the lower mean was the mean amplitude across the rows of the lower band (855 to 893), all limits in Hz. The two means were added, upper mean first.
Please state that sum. 143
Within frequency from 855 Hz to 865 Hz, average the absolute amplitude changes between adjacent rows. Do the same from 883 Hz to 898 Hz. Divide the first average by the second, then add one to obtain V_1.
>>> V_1 2.3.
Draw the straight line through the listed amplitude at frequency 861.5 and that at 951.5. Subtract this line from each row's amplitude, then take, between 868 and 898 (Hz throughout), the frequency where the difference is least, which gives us 884.0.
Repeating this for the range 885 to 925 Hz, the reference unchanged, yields 924.0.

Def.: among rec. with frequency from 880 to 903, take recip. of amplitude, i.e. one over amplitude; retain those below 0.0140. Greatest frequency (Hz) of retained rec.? 901.5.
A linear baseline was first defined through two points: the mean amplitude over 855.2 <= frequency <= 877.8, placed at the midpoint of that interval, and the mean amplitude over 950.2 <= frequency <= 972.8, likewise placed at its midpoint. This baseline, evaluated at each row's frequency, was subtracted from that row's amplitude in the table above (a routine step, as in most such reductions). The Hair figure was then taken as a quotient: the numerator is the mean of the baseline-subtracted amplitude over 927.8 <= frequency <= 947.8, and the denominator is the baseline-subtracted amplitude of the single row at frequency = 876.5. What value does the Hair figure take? 0.52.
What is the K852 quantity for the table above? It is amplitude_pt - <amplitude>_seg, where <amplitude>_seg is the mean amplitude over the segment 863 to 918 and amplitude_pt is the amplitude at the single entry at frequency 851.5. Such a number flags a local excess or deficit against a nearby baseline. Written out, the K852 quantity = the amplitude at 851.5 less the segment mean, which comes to 5.3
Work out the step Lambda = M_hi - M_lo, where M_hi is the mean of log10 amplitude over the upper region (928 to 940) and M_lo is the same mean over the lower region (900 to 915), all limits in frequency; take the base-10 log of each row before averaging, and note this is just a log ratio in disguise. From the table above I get -0.025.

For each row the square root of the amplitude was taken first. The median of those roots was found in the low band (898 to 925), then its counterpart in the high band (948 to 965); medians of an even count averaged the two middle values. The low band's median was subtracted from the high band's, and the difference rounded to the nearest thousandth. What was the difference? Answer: -0.232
